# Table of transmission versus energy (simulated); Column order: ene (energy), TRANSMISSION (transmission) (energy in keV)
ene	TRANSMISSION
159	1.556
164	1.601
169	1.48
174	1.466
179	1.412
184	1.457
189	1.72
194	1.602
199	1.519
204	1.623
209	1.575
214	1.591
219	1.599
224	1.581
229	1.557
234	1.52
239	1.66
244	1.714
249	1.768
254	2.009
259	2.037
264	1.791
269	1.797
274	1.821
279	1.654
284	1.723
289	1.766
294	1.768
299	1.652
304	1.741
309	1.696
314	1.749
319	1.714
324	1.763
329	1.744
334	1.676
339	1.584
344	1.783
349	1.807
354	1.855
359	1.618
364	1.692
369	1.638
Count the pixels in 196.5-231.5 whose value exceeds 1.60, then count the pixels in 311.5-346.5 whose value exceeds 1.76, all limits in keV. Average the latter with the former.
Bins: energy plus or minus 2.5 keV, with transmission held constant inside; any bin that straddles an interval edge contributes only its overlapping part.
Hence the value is 1.5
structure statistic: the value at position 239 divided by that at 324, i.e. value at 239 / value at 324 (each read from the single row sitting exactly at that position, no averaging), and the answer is 0.94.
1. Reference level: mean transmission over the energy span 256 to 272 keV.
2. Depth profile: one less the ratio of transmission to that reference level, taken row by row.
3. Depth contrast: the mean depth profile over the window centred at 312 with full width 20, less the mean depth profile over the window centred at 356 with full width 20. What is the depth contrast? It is 0.01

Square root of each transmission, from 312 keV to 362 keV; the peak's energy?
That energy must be 354 keV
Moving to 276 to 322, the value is 294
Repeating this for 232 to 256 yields 254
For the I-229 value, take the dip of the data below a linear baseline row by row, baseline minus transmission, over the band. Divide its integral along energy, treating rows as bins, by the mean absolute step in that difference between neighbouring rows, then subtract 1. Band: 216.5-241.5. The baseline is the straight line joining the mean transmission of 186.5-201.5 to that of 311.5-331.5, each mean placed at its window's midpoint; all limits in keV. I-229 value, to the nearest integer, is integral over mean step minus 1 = 28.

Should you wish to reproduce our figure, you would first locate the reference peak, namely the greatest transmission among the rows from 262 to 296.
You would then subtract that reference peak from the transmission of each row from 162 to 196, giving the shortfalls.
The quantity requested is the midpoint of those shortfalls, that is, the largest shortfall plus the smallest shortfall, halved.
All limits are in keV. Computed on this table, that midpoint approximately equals -0.255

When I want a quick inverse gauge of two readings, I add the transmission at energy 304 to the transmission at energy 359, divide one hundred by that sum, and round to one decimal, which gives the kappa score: 29.8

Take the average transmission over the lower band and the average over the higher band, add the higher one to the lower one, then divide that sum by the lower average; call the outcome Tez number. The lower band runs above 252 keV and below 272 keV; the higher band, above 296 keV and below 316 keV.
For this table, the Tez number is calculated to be 1.90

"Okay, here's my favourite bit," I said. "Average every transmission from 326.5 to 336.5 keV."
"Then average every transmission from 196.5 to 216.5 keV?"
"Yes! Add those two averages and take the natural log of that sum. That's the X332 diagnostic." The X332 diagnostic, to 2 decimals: 1.19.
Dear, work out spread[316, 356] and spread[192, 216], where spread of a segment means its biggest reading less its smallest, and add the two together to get 0.375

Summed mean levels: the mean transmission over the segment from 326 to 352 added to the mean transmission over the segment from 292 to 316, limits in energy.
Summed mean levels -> 3.44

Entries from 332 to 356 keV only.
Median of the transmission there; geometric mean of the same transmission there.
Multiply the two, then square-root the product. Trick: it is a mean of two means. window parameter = 1.76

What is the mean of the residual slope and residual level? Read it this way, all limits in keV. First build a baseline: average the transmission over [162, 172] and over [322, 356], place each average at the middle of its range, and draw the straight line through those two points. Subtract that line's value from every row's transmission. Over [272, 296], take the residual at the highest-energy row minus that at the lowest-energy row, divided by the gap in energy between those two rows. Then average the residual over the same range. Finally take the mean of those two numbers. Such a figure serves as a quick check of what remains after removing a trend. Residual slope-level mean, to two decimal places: 0.03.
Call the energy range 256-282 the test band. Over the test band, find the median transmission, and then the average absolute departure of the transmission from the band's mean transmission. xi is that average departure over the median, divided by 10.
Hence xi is 0.0049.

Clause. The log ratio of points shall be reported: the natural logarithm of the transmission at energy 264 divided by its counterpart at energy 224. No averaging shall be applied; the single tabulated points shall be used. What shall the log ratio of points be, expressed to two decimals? 0.12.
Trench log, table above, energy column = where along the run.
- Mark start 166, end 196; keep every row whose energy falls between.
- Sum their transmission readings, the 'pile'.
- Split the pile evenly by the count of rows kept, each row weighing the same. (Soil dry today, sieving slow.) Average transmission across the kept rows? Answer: 1.52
